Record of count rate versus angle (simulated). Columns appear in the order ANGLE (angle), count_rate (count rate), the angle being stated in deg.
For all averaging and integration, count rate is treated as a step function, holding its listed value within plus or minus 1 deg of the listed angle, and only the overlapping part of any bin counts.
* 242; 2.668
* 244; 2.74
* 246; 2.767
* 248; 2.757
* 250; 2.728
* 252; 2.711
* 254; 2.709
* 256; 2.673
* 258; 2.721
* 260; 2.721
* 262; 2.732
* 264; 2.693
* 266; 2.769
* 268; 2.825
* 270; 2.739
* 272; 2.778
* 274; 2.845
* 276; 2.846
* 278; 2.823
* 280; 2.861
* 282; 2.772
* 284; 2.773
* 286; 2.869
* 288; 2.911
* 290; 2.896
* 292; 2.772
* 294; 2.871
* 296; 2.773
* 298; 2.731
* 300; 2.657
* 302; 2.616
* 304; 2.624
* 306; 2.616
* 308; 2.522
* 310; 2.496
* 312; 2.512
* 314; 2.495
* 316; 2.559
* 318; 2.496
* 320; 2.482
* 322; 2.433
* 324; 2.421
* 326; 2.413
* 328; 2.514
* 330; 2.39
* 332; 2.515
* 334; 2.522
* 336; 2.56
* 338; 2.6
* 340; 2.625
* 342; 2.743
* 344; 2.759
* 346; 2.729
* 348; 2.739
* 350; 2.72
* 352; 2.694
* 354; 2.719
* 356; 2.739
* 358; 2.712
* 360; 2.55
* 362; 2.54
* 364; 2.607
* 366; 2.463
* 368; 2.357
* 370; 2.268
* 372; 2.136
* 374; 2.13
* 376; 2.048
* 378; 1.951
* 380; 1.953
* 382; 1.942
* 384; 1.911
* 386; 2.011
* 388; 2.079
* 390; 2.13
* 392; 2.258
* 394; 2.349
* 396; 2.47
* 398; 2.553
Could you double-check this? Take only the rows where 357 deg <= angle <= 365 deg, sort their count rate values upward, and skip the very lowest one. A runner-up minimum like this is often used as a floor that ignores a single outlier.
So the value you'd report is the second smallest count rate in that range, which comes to 2.55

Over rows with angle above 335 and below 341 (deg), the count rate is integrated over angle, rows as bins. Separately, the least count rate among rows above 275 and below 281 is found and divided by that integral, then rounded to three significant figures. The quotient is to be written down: 0.181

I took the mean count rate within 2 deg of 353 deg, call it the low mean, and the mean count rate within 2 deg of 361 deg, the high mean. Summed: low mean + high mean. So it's 5.25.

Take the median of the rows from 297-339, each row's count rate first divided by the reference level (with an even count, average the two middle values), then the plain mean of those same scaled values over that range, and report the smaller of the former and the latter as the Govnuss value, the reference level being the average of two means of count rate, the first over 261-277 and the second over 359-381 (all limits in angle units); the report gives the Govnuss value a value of 1.00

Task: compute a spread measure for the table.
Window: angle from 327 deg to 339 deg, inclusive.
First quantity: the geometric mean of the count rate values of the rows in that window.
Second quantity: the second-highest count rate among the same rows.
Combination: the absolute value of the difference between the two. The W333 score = 0.044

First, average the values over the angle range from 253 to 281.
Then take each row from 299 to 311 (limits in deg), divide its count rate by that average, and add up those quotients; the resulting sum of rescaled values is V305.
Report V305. 5.61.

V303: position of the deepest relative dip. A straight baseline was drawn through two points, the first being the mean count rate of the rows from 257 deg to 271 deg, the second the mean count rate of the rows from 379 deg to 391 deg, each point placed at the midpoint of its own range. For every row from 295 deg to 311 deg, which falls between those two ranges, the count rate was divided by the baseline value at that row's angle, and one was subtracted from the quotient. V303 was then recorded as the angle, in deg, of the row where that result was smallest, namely 310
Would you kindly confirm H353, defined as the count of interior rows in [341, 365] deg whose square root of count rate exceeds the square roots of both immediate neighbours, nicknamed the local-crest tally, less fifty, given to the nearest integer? -47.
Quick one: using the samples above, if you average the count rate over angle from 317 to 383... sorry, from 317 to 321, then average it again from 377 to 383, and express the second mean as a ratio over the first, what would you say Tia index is 0.78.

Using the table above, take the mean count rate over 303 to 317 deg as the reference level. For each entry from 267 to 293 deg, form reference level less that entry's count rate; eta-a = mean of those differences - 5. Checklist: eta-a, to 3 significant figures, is -5.28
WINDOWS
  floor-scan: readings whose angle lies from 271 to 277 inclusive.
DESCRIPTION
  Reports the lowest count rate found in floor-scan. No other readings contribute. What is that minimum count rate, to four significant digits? 2.778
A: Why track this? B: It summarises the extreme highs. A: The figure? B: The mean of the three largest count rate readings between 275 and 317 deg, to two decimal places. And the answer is 2.89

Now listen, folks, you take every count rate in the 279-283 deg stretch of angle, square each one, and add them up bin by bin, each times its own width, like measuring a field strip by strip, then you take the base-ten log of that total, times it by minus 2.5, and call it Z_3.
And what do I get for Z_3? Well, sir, -3.8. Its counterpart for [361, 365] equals -3.6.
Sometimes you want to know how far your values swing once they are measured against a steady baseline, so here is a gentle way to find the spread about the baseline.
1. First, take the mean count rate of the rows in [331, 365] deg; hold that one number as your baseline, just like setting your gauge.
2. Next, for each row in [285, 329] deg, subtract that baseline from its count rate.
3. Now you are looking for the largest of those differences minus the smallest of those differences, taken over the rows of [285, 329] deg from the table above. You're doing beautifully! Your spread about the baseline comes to 0.50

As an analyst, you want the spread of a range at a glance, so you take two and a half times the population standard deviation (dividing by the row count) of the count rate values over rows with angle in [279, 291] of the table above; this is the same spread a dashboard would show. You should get 0.14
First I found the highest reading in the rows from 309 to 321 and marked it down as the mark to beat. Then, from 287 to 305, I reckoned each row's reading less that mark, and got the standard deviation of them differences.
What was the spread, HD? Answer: 0.11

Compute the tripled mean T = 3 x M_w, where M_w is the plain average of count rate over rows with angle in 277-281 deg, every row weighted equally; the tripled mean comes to 8.5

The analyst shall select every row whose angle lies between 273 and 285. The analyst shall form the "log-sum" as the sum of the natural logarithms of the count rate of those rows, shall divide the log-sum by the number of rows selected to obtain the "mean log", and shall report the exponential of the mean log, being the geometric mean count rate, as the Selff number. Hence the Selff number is 2.82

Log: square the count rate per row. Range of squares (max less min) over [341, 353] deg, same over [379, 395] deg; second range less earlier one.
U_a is 1.51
